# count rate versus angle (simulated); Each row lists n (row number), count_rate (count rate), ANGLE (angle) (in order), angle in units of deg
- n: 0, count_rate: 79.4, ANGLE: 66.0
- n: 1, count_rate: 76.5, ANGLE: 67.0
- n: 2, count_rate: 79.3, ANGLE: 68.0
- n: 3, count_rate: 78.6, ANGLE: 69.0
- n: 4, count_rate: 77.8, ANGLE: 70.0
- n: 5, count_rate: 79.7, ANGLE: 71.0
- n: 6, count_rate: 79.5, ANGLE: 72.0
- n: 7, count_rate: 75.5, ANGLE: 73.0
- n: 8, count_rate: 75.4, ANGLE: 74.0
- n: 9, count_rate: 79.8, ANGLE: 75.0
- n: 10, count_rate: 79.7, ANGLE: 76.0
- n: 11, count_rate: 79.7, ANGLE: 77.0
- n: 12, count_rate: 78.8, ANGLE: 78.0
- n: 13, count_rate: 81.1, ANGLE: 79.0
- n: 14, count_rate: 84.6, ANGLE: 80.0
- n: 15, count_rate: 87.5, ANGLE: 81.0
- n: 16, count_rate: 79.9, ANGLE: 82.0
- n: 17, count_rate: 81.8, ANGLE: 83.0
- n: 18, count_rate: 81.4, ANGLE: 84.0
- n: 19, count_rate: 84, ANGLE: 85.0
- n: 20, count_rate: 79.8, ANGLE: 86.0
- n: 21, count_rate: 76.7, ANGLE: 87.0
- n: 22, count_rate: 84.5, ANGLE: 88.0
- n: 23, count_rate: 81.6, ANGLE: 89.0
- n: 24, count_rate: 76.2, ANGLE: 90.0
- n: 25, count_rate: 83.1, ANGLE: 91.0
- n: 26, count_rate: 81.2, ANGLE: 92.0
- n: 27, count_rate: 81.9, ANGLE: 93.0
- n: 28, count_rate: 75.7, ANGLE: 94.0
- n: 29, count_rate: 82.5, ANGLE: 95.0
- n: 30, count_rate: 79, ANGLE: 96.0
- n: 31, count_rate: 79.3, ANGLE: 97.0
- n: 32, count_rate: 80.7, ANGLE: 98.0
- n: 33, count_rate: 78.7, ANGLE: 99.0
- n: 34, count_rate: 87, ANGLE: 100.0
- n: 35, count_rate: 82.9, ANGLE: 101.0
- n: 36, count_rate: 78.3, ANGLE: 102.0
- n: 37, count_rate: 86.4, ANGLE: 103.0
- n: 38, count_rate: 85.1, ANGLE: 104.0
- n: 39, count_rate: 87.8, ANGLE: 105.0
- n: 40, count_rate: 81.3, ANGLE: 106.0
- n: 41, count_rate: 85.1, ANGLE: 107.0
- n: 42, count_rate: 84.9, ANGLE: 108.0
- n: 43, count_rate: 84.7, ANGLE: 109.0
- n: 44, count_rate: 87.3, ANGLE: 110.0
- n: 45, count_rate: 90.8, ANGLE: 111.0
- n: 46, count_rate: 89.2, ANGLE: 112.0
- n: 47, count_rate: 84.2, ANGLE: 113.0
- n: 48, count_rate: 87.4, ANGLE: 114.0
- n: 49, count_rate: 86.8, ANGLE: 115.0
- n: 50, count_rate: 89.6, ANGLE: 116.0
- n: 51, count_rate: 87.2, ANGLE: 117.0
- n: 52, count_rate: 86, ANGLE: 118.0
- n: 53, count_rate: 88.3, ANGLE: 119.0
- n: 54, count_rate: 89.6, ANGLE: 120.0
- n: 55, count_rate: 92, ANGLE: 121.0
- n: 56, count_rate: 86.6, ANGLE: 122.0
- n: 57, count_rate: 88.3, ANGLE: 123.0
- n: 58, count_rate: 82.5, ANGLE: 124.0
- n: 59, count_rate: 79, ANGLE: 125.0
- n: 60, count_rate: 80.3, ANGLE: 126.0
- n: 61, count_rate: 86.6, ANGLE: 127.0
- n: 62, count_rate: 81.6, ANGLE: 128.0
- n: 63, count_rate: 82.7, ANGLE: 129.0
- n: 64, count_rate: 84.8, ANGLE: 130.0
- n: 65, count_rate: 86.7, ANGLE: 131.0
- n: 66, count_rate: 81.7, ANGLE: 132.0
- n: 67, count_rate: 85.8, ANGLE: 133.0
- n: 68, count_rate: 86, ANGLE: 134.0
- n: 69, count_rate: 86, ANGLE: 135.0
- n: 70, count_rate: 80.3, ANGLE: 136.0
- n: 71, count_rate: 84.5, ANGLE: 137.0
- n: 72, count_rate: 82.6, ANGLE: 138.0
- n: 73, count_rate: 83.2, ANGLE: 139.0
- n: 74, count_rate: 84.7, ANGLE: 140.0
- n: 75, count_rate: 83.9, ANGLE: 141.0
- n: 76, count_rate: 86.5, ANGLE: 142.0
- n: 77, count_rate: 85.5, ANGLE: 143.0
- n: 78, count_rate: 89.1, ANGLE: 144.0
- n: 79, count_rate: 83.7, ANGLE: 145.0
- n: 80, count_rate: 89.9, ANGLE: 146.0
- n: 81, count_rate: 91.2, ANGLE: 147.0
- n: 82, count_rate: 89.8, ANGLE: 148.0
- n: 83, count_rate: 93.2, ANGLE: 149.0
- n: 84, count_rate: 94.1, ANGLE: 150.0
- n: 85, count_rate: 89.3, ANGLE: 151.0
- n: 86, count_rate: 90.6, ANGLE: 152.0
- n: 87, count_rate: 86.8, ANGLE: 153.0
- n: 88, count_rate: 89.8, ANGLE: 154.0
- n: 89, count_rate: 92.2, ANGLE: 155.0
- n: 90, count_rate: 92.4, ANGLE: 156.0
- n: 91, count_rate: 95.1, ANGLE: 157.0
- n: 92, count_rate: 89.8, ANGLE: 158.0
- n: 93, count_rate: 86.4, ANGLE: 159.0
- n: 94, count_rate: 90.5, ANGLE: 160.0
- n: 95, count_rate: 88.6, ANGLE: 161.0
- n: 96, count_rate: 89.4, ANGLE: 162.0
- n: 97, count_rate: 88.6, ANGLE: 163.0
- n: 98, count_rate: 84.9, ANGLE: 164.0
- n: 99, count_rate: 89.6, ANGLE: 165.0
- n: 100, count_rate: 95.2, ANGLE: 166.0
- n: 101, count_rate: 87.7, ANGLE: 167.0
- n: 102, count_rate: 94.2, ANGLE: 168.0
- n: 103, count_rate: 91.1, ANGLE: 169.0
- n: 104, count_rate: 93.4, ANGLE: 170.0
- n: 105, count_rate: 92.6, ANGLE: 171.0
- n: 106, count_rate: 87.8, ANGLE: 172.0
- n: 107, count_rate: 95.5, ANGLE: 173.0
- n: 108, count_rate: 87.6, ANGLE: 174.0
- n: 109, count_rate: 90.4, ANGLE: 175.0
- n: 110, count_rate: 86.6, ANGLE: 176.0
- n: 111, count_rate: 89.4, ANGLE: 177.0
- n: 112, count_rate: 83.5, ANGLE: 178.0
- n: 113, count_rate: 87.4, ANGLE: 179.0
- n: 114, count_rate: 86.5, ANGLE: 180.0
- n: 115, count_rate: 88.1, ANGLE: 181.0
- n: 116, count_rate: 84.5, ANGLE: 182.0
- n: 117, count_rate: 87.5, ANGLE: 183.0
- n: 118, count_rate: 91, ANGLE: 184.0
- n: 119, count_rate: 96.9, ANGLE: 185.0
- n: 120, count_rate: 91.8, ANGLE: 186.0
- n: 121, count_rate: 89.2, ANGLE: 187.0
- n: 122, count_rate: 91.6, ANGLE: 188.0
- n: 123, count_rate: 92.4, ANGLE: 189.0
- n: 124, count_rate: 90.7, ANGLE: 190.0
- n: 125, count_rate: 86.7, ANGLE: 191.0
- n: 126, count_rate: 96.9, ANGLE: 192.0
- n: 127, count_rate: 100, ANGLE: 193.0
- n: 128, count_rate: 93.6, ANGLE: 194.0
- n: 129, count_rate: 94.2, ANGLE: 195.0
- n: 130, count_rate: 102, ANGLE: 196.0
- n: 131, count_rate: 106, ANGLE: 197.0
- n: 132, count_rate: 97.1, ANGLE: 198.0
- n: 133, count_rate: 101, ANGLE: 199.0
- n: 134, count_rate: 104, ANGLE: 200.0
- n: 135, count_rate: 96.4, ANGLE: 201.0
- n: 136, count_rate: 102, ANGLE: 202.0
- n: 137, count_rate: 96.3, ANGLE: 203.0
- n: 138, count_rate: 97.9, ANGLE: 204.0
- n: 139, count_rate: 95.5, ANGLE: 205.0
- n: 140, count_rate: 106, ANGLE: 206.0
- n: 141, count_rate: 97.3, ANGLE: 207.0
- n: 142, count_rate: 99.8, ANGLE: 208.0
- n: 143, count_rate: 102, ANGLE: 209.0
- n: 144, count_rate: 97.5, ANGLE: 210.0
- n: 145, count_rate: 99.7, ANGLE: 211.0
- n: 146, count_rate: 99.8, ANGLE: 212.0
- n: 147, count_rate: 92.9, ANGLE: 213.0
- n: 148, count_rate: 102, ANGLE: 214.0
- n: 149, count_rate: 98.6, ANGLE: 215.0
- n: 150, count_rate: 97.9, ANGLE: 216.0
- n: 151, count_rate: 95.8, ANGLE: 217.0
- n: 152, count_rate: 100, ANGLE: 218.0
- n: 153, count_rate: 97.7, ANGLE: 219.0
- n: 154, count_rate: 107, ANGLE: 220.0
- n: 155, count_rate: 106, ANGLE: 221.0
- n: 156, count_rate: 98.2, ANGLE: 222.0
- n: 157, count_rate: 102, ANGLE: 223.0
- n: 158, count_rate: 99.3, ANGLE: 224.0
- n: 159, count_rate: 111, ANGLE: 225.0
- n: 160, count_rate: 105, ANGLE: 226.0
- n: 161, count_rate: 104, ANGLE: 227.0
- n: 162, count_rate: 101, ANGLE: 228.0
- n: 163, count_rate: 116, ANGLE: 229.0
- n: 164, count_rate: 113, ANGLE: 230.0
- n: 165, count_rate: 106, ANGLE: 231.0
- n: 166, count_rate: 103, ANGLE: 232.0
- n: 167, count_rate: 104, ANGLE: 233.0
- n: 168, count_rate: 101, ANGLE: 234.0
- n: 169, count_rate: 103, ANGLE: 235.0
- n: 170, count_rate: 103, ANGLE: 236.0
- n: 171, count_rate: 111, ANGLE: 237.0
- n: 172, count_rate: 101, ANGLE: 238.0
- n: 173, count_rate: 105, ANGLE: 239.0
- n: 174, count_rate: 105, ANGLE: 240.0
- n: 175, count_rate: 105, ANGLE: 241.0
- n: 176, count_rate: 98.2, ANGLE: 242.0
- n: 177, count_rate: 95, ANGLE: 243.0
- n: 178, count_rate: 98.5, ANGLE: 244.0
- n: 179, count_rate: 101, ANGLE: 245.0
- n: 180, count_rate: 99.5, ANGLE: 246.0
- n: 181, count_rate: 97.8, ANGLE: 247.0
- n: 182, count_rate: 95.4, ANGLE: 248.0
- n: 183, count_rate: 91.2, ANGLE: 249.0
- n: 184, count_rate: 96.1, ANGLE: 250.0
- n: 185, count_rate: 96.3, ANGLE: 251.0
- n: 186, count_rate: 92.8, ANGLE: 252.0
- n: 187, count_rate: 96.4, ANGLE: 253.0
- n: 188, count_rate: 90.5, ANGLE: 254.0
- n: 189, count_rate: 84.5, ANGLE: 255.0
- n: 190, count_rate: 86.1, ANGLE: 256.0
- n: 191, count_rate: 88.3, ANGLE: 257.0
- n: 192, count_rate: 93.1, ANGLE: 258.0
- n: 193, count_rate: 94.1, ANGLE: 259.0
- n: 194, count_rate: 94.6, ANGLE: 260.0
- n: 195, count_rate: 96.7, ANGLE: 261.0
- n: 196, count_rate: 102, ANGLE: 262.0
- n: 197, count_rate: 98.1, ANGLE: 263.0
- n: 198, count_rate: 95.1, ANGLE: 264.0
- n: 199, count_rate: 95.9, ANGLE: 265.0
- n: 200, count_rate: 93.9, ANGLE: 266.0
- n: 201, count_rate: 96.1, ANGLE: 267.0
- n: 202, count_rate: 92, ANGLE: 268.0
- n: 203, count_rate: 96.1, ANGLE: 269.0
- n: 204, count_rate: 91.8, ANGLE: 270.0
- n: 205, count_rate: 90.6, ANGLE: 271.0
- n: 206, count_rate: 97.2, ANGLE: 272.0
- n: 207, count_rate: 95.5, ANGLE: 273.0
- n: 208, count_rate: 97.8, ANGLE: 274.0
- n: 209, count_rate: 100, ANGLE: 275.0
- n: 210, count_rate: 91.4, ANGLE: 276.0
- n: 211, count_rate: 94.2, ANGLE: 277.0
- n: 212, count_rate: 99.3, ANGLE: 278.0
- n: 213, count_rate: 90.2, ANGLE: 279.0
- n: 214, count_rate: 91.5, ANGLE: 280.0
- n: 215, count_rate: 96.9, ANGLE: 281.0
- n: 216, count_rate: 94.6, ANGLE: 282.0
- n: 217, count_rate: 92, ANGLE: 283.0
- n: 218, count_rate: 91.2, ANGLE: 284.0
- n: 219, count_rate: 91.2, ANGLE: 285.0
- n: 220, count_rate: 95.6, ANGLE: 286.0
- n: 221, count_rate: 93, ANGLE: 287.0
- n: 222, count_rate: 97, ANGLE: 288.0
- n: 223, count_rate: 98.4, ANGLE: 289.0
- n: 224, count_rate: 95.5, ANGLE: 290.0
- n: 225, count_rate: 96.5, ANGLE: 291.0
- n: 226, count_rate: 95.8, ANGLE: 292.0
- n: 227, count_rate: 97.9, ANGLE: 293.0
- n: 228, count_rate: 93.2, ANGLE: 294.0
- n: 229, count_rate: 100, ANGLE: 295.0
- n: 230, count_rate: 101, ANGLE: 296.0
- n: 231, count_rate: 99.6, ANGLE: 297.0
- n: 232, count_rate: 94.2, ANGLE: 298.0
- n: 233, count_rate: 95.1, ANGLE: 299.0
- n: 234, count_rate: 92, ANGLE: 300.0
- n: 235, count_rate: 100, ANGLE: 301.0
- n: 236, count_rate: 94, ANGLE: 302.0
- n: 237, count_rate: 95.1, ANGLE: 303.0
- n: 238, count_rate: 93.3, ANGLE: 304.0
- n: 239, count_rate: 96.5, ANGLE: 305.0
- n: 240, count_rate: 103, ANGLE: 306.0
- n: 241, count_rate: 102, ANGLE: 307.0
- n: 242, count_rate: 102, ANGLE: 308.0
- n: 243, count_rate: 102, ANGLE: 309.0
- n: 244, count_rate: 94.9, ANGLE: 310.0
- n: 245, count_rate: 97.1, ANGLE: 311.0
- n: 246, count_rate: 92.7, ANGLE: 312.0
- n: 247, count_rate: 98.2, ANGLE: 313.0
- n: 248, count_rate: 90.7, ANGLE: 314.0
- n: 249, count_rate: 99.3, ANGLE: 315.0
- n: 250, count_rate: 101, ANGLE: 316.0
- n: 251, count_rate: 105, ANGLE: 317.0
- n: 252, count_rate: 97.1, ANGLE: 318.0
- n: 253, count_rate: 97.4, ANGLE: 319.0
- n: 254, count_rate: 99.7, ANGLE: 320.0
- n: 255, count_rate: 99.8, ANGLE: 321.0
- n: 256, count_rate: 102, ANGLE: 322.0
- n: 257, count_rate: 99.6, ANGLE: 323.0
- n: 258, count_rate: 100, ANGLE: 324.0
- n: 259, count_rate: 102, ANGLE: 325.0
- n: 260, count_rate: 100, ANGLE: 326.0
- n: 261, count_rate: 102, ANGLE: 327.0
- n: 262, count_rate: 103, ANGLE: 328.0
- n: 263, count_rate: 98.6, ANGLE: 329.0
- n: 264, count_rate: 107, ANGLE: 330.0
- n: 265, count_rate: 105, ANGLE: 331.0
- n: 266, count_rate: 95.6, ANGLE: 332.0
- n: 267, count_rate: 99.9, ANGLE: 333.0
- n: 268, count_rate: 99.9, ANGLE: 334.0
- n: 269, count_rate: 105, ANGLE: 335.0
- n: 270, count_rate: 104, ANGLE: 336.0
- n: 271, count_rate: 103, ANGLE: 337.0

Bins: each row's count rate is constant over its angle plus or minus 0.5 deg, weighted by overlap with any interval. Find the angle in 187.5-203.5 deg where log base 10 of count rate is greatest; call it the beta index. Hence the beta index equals 197.0 deg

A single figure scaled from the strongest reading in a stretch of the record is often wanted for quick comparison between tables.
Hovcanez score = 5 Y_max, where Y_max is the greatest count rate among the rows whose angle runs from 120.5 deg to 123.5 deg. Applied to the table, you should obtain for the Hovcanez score 460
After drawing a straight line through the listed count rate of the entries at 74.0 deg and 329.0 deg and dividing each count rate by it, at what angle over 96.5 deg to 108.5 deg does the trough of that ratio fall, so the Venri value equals 102.0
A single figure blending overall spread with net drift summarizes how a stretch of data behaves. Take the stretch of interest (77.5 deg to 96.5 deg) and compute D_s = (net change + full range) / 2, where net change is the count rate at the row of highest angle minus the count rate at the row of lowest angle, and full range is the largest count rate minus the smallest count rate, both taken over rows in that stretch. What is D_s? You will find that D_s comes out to 6.0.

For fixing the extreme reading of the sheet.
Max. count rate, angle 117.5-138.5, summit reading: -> 92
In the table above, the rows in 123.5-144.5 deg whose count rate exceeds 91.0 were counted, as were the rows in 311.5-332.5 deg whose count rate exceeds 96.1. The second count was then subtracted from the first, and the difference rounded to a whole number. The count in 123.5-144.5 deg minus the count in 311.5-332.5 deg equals -18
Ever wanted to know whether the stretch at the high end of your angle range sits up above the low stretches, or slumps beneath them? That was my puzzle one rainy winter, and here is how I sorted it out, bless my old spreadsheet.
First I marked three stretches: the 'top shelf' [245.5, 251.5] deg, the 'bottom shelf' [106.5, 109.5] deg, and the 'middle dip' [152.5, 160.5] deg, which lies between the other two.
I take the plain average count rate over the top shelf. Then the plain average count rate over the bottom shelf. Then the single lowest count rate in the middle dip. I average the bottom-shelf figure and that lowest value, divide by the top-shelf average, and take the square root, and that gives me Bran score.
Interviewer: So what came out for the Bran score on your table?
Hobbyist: 0.94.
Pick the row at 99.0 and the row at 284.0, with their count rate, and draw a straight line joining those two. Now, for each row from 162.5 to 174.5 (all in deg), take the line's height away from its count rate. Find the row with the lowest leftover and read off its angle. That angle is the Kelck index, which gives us 164.0 deg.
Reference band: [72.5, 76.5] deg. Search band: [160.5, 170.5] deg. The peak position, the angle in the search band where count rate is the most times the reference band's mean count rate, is 166.0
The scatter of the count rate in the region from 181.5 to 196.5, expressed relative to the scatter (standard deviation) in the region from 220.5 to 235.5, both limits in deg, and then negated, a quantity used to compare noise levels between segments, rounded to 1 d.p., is -1.0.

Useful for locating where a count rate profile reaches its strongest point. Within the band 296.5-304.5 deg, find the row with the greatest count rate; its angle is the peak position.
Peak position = 301.0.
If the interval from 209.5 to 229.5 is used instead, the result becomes 229.0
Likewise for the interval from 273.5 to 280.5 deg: 275.0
